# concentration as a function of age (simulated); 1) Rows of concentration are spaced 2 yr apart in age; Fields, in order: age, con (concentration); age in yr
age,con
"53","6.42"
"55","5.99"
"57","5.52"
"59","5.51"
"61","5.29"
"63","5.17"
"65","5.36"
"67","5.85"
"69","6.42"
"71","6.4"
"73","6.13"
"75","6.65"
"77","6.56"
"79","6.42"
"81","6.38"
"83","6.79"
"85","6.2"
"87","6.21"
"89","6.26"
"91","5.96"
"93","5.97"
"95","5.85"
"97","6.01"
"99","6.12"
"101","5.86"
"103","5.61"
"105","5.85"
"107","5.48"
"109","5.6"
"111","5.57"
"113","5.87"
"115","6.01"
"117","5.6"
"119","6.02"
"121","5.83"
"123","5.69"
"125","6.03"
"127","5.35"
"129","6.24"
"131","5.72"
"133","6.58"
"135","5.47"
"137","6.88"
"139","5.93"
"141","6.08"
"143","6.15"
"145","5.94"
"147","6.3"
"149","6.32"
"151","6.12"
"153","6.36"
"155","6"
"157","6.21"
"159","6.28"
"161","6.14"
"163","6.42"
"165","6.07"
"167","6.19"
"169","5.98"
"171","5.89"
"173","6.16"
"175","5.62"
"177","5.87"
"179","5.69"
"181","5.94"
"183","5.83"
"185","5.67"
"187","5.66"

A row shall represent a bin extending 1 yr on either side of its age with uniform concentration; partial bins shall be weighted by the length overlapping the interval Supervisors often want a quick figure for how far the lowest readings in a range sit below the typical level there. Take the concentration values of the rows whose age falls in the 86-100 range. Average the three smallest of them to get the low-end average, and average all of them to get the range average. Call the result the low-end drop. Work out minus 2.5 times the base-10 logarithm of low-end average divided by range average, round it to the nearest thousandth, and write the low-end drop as 0.023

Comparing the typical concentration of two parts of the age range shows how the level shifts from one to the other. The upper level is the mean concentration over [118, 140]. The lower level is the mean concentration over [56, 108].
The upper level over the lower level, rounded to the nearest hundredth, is 1.00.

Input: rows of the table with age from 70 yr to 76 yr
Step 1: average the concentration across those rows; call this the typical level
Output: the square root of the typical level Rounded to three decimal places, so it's 2.529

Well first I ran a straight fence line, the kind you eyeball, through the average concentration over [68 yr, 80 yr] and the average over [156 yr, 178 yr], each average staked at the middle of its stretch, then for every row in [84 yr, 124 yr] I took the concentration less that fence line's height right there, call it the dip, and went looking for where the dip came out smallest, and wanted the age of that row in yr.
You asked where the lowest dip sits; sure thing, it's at 107 yr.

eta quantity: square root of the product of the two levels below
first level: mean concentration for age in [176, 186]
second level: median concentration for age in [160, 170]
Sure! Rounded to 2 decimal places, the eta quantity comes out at 5.97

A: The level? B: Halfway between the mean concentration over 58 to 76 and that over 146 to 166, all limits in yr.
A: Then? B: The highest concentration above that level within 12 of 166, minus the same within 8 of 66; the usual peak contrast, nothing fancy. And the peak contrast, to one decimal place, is 0.0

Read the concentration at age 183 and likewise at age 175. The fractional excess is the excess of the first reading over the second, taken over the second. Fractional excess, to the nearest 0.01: 0.04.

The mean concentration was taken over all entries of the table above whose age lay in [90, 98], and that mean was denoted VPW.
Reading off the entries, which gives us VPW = 5.95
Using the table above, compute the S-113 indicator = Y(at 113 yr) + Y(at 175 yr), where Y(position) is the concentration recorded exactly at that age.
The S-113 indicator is 11.5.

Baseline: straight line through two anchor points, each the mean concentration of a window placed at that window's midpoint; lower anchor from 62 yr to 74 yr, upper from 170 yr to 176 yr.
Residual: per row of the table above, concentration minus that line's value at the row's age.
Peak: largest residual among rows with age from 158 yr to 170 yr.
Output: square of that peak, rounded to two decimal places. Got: 0.28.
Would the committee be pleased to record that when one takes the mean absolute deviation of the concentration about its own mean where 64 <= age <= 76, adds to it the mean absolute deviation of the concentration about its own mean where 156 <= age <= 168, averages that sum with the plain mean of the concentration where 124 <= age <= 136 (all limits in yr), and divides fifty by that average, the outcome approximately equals 15.8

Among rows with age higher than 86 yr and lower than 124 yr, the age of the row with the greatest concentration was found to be 89 yr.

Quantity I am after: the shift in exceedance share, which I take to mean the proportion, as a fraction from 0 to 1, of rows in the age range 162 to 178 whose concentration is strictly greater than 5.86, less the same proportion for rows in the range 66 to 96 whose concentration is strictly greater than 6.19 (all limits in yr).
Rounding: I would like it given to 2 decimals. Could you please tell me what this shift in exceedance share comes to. 0.21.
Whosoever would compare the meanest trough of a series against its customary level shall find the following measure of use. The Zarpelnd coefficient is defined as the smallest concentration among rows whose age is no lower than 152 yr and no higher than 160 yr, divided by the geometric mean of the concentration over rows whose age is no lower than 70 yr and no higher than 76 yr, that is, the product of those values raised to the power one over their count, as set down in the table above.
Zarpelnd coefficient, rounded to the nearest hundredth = 0.94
